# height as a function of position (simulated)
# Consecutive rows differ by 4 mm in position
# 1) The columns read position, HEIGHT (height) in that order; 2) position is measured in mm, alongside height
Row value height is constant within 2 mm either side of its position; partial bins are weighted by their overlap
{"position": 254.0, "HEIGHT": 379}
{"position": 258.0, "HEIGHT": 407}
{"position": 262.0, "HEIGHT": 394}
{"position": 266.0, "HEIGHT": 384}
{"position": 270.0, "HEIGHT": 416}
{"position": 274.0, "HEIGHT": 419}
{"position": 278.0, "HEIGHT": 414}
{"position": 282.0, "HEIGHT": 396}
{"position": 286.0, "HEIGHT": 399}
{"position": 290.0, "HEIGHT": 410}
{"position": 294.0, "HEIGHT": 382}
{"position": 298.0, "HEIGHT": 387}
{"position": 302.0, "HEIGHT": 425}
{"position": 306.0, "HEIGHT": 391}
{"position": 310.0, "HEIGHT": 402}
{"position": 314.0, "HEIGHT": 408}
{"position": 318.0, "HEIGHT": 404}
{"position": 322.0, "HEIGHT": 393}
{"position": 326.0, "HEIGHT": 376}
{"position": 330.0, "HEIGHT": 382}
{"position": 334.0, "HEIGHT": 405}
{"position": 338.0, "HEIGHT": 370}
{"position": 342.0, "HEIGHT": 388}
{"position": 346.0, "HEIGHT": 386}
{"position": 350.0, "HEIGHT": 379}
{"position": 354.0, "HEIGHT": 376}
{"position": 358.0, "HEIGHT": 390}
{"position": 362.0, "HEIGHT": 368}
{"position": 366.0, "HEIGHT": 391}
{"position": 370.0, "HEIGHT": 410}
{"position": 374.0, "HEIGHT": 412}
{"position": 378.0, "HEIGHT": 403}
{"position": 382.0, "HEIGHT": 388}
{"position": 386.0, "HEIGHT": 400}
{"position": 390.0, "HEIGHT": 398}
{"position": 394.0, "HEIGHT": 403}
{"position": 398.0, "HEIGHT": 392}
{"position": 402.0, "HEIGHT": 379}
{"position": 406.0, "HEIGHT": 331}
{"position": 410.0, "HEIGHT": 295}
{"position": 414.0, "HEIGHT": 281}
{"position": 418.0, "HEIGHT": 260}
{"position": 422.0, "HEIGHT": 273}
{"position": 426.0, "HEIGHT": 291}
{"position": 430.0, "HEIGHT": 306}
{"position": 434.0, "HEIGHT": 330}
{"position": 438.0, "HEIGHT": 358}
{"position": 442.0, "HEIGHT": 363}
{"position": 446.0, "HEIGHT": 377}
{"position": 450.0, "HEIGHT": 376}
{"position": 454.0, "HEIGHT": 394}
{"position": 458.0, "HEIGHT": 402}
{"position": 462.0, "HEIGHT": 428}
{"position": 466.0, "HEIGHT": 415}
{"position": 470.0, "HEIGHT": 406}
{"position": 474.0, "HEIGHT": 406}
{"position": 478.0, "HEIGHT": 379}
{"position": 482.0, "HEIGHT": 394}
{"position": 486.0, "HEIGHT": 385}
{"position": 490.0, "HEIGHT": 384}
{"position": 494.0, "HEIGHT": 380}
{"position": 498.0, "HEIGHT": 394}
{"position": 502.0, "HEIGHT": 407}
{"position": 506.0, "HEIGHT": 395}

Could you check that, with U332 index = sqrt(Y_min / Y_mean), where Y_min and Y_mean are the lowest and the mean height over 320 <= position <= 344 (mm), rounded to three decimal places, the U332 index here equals 0.979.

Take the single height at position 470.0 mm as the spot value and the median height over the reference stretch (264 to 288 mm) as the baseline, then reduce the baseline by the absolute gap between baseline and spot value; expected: 406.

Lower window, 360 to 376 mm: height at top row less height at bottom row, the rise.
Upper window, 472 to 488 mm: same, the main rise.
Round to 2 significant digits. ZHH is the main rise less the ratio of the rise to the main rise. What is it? -19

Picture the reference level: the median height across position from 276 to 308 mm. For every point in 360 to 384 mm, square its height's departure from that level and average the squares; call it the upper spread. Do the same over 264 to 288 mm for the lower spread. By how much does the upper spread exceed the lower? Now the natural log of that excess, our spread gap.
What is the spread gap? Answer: 3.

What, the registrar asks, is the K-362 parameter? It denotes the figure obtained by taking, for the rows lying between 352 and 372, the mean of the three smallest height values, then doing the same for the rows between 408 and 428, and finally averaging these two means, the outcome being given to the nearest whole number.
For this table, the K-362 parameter 325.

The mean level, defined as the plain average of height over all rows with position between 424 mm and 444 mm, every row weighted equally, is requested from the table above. 330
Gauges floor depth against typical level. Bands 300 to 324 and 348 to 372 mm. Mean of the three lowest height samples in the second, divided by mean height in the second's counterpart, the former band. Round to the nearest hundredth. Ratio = 0.93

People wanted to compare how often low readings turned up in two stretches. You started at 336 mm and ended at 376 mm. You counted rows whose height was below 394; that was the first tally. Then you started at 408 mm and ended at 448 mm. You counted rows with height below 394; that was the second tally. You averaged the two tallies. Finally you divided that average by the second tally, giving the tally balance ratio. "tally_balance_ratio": 0.90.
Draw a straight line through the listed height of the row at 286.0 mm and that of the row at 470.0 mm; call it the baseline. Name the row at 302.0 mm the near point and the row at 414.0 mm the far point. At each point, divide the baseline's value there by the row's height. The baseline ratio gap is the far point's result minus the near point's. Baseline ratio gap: 0.50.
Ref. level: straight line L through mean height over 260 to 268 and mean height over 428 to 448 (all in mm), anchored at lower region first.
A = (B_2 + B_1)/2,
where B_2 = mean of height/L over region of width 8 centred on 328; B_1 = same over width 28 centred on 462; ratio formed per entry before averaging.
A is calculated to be 1.10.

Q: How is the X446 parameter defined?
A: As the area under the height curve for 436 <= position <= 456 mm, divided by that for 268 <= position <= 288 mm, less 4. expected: -3.1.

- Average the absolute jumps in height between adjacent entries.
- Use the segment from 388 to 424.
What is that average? 20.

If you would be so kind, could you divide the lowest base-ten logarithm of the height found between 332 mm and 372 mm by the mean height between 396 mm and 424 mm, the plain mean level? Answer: 0.0081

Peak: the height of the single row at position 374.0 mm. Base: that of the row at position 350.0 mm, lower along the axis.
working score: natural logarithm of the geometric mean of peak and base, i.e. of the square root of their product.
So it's 5.98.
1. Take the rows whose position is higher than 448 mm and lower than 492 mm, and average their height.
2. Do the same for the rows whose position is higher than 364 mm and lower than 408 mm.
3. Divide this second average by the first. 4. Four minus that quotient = 3.01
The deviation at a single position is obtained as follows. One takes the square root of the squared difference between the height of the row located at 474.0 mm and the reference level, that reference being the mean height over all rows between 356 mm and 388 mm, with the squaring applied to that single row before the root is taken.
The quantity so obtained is 11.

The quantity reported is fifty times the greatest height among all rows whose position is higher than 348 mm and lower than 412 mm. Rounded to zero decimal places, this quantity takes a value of 20600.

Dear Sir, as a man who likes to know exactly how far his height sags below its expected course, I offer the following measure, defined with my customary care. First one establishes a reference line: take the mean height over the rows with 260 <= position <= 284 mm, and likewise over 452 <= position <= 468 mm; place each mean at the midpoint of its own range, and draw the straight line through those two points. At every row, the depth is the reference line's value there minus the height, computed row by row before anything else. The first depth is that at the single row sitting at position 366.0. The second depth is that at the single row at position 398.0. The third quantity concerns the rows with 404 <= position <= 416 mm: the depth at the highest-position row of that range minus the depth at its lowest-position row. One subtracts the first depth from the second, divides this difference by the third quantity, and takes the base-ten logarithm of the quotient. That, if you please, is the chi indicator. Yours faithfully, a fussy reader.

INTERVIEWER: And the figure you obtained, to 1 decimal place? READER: -3.9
